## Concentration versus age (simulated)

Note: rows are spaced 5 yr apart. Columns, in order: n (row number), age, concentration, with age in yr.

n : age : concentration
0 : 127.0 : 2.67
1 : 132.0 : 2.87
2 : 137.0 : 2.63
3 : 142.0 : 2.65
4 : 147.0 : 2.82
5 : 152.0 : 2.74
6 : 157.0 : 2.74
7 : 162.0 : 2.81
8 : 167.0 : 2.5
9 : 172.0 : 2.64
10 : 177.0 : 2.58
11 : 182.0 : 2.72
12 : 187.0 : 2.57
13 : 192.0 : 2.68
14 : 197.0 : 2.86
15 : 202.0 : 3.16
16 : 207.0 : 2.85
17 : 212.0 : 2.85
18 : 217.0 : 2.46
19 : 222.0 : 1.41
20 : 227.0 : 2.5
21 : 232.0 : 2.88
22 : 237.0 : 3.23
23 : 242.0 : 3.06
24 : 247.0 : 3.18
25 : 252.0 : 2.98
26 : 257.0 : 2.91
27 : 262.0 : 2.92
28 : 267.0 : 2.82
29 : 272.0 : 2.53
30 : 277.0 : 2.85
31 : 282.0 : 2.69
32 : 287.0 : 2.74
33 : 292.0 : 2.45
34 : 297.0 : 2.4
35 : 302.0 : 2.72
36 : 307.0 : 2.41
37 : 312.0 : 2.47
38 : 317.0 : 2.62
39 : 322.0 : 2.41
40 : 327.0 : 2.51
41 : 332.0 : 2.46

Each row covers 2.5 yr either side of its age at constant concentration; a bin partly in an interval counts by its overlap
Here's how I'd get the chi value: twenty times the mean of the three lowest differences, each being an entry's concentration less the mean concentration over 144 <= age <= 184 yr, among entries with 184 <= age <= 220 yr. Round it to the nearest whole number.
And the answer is -2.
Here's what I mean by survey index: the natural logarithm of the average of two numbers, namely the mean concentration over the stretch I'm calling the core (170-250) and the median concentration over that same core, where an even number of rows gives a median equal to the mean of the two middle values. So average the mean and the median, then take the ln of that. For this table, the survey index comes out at 1.01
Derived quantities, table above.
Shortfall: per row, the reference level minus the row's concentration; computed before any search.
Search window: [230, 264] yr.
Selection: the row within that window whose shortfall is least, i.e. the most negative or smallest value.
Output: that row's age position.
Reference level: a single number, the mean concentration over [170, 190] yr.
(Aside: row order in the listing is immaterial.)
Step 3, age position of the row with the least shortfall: 237.0 yr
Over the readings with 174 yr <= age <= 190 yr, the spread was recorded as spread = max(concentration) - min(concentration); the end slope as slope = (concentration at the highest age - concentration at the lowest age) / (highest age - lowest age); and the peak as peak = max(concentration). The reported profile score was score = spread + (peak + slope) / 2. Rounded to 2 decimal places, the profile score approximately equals 1.51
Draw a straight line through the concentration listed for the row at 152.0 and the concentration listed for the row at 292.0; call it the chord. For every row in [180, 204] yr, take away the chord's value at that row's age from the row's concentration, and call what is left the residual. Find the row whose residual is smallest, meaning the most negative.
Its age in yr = 187.0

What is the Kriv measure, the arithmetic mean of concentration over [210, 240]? 2.56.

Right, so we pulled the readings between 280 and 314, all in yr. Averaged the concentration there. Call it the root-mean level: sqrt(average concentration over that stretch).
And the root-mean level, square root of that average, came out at 1.60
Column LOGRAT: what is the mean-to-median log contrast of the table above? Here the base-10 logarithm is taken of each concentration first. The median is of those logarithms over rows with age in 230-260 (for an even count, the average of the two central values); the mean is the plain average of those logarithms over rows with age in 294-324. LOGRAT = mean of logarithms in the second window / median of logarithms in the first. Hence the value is 0.830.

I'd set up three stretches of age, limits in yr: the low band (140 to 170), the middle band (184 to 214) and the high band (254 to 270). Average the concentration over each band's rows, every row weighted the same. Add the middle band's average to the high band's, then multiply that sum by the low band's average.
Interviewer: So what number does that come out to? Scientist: 15.5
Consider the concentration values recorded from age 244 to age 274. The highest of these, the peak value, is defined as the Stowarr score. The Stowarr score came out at 3.18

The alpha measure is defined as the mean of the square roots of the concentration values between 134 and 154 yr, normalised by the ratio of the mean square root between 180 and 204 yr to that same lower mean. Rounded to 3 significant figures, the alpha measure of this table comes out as 1.62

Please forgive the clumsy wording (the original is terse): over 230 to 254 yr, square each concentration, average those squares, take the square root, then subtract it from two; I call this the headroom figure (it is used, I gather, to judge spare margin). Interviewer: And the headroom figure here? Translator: -1.07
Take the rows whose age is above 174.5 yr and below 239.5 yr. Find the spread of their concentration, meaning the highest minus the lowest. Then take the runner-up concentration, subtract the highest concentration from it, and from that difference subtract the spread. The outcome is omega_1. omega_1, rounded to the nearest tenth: -1.9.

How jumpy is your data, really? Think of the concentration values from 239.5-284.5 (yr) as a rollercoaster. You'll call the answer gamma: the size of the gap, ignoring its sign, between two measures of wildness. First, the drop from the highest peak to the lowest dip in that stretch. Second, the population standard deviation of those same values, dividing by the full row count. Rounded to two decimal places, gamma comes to 0.47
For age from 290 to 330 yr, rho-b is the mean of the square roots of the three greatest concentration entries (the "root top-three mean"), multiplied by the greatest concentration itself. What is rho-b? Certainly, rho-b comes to 4.4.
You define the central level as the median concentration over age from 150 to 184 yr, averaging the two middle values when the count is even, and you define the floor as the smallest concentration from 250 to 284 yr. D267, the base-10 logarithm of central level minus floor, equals -0.72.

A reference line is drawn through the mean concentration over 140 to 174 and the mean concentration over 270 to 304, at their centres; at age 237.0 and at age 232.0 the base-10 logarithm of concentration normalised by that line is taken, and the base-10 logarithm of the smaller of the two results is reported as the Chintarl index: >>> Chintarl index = -1.46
